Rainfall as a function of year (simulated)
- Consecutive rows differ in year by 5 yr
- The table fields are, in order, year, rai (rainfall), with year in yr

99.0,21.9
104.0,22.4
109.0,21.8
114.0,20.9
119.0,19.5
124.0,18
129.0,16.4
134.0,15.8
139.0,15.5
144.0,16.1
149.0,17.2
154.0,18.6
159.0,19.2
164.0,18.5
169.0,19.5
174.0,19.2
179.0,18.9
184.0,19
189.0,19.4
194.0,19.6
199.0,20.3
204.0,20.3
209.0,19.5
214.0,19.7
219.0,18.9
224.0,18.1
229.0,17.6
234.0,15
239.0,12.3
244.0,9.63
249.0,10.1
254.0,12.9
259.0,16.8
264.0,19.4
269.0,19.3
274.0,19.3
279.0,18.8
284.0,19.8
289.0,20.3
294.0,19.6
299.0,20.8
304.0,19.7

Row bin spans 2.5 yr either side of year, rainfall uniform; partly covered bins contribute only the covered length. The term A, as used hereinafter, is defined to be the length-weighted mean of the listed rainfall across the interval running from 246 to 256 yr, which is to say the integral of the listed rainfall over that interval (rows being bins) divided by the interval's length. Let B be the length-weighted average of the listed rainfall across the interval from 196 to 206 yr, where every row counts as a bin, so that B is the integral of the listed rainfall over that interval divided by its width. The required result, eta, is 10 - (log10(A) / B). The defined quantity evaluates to 9.95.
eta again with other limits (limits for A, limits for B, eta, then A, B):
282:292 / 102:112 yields 9.94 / 20.0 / 22.0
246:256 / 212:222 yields 9.95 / 11.3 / 19.2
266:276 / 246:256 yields 9.89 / 19.3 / 11.3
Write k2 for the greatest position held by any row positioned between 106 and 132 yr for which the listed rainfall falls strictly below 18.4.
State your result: 129.0 yr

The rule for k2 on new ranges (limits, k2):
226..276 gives 259.0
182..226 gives 224.0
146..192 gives 149.0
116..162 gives 149.0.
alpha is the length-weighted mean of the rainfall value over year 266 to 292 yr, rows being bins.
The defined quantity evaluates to 19.5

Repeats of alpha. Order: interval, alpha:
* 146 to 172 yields 18.6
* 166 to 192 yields 19.2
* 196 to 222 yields 19.7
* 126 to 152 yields 16.3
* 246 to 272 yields 15.7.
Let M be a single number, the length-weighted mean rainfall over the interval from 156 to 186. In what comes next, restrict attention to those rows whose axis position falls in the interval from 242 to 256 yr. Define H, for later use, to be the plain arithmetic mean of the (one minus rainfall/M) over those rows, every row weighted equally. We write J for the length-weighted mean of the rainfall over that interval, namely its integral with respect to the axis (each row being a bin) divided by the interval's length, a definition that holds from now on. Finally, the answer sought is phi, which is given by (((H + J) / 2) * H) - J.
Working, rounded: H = 0.43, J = 11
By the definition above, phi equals -8.4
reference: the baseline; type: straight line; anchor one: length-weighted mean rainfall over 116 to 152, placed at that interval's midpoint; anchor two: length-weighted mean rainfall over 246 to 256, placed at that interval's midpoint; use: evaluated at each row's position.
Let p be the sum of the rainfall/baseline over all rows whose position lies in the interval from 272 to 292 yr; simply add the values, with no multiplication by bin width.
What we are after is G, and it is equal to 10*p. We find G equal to 79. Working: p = 8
